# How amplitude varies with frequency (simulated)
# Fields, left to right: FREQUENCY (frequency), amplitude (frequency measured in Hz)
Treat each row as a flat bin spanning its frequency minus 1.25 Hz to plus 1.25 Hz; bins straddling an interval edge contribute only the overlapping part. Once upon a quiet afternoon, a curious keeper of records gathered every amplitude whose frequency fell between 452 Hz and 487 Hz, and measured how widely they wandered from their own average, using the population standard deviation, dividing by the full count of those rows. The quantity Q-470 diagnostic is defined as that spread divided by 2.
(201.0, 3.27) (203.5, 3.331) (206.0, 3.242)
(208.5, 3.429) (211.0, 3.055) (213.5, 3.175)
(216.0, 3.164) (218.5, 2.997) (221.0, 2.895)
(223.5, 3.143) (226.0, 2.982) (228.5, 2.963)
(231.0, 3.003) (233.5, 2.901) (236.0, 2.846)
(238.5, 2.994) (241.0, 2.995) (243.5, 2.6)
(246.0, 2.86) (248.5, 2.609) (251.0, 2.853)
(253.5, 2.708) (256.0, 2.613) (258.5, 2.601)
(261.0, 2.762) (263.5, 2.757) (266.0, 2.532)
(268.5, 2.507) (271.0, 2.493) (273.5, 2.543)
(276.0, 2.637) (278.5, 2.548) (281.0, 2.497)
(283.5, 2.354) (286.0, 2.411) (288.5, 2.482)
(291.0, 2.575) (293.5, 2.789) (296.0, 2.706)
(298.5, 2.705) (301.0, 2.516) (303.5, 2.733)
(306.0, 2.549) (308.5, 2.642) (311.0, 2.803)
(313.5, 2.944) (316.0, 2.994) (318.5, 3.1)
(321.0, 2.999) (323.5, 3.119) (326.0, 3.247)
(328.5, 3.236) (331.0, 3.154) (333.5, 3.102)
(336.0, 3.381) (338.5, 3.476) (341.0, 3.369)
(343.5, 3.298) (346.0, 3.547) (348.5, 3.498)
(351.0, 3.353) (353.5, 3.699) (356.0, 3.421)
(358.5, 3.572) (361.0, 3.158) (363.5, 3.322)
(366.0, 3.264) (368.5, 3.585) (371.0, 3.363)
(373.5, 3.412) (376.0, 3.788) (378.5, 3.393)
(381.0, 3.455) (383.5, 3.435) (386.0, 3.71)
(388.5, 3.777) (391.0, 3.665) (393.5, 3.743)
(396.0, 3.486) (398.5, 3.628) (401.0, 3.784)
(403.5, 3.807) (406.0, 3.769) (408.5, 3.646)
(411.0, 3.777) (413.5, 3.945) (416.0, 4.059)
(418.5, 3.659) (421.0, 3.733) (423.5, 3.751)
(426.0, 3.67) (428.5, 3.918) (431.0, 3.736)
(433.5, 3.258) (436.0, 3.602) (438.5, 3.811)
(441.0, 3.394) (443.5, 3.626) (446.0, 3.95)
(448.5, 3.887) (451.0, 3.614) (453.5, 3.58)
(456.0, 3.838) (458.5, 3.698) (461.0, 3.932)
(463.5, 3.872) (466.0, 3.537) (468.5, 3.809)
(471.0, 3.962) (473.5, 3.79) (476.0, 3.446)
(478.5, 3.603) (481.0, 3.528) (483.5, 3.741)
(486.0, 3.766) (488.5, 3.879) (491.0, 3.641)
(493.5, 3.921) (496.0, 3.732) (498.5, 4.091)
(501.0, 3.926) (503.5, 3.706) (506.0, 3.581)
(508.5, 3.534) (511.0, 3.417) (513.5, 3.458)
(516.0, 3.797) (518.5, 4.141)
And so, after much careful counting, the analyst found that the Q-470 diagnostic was 0.077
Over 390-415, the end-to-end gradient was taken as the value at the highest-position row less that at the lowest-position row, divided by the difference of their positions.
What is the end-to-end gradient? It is 0.012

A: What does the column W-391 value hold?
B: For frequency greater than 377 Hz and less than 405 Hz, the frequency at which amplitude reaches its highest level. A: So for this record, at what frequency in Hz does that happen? 403.5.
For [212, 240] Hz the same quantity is 213.5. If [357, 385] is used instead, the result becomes 376.0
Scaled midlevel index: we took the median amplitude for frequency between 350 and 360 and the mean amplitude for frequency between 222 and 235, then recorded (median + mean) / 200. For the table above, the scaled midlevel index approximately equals 0.032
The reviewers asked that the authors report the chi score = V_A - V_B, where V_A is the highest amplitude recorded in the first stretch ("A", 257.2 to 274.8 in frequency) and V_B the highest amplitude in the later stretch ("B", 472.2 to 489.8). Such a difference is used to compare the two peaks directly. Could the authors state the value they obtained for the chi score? -1.1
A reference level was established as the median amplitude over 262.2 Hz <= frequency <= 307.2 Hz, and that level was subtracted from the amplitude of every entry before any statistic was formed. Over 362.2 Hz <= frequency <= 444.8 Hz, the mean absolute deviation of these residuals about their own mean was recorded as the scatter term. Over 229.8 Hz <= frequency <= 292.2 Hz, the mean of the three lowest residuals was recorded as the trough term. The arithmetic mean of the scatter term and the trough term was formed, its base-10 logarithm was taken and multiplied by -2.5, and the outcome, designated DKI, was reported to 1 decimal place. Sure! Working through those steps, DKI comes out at 4.5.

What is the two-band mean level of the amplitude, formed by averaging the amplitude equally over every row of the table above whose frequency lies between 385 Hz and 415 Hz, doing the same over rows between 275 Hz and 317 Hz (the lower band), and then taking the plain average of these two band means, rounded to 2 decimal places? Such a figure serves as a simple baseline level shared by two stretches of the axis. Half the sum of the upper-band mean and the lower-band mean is 3.18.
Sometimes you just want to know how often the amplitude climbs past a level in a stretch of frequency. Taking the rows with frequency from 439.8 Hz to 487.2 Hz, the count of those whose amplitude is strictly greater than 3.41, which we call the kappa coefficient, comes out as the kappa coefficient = 18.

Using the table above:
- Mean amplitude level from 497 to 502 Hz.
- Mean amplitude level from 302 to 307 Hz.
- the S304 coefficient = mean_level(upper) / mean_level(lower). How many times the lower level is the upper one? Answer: 1.52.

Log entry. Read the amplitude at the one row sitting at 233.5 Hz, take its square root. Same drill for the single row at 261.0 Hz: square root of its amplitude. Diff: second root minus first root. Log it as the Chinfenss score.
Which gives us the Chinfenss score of 0.0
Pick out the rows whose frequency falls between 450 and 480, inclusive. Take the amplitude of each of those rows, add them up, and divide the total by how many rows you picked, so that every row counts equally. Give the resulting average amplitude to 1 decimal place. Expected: 3.7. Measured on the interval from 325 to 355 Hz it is 3.4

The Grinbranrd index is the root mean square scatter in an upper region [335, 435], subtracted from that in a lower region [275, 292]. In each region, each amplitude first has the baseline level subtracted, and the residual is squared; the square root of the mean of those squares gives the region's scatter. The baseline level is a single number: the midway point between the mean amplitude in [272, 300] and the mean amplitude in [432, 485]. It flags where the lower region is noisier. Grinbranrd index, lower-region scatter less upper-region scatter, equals 0.13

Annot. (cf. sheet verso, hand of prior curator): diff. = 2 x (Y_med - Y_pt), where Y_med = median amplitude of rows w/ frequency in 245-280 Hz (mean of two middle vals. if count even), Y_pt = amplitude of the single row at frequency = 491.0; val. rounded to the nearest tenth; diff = -2.1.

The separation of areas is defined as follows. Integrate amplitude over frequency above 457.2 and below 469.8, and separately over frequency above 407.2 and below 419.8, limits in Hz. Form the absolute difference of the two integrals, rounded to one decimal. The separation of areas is 0.6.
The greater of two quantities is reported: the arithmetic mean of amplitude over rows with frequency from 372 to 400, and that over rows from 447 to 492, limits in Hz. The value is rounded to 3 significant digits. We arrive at 3.73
